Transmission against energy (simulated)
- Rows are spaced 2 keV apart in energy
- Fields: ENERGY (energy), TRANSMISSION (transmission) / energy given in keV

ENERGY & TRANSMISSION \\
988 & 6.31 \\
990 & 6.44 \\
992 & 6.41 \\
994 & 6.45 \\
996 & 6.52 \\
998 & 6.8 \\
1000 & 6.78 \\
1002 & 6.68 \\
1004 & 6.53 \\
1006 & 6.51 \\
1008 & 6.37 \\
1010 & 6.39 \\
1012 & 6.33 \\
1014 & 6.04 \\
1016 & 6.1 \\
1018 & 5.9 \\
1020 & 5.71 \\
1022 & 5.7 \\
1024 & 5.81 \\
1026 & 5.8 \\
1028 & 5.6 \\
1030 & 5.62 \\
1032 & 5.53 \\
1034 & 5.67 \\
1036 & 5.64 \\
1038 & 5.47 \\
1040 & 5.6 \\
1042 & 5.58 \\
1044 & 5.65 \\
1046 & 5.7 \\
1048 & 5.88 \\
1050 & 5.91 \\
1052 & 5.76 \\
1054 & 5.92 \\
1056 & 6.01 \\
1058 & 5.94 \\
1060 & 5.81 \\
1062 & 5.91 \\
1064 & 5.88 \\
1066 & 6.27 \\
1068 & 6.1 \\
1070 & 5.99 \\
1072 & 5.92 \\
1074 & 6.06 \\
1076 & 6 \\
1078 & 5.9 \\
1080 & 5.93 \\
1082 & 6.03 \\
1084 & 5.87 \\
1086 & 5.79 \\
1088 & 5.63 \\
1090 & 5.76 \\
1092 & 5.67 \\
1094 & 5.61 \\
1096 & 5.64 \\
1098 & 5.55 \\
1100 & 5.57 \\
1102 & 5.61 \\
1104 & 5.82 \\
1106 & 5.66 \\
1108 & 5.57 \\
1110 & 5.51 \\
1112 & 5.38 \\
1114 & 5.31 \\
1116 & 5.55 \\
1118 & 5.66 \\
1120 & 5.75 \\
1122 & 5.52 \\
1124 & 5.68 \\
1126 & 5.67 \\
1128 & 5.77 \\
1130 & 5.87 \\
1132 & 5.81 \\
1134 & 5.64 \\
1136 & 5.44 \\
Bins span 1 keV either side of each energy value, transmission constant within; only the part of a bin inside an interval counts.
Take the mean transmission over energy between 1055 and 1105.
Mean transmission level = 5.85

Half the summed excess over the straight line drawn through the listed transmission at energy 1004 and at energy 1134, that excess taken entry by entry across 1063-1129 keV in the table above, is -2.5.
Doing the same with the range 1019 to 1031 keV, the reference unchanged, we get -2.0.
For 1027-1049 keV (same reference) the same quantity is -3.7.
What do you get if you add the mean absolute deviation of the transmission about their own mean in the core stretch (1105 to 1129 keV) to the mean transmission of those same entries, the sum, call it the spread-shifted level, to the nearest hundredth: 5.70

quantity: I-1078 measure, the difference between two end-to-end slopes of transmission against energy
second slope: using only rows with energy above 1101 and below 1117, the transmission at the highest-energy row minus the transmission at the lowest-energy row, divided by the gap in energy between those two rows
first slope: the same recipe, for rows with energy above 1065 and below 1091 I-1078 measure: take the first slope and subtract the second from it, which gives -0.017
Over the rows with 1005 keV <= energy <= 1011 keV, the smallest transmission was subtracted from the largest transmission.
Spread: 0.140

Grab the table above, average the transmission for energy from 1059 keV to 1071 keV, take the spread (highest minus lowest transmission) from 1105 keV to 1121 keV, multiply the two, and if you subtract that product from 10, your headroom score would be 7.4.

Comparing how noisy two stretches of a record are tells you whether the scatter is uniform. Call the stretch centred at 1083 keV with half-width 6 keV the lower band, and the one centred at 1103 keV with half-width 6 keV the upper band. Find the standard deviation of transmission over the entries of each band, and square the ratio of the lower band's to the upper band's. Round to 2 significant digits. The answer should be 1.8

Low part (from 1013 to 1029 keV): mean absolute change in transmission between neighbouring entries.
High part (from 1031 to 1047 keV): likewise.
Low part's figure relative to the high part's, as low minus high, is 0.024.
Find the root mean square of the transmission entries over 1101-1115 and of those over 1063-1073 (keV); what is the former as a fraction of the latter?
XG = 0.92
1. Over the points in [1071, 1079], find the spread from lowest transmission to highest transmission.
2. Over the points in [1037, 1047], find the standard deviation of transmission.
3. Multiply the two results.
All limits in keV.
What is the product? 0.01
